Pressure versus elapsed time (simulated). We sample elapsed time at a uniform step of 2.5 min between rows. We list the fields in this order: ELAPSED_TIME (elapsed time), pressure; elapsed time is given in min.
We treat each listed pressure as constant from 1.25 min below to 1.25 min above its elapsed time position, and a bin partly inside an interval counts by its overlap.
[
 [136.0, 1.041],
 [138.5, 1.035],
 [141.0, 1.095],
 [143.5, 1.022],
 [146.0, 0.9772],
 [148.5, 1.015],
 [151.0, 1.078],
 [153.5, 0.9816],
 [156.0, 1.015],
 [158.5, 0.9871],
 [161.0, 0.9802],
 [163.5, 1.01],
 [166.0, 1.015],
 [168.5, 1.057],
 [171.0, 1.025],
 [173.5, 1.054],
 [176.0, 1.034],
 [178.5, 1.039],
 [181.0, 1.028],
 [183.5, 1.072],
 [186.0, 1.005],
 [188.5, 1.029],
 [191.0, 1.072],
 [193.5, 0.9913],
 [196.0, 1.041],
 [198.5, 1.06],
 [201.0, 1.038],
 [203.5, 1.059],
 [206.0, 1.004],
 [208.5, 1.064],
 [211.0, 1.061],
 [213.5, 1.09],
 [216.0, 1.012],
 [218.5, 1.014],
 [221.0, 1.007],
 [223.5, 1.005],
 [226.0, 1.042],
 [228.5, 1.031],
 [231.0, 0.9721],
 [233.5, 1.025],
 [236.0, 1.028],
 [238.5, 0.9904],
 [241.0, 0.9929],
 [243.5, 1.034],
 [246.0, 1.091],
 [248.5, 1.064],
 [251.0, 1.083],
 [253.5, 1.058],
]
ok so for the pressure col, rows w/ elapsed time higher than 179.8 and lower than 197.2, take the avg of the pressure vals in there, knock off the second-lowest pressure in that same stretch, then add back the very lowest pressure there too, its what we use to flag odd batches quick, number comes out 1.02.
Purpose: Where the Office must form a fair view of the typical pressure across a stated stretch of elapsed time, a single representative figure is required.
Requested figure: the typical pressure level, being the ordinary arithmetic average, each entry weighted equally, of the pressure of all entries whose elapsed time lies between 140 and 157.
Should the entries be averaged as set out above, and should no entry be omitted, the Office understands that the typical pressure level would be 1.03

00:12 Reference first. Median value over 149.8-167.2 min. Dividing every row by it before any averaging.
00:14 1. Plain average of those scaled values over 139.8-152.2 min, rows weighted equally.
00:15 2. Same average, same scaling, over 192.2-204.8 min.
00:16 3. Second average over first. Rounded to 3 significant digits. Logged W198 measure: 1.00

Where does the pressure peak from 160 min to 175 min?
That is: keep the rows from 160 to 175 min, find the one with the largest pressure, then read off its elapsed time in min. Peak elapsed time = 168.5 min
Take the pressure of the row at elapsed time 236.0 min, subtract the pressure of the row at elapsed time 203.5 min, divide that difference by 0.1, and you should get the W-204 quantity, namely -0.31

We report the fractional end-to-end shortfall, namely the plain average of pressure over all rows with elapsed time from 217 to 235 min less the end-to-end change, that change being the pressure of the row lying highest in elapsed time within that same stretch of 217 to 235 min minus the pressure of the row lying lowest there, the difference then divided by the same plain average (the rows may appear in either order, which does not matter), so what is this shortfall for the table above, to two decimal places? 0.99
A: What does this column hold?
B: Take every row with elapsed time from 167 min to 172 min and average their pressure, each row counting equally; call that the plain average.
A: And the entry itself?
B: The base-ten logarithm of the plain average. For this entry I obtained 0.017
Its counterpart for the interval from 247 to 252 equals 0.031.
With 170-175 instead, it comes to 0.017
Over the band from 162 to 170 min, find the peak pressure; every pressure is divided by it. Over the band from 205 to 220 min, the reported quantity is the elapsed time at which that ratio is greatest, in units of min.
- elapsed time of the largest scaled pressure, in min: 213.5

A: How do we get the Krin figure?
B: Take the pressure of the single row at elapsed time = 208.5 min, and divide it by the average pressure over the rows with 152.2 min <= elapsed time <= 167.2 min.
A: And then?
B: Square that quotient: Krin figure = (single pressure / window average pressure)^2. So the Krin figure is 1.14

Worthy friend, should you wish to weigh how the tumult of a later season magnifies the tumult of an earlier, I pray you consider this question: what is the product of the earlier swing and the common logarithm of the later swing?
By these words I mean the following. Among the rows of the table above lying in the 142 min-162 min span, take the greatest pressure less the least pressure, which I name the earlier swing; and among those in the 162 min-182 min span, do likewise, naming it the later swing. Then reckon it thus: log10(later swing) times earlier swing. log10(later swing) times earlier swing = -0.134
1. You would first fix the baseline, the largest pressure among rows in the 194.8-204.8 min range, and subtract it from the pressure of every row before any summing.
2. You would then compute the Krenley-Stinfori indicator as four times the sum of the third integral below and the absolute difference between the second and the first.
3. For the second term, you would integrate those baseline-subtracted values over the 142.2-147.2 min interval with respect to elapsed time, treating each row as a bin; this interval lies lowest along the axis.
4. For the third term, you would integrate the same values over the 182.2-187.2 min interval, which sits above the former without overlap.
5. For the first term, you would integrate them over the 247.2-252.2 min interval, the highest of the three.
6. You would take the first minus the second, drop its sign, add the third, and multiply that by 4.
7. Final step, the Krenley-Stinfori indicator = 1.0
